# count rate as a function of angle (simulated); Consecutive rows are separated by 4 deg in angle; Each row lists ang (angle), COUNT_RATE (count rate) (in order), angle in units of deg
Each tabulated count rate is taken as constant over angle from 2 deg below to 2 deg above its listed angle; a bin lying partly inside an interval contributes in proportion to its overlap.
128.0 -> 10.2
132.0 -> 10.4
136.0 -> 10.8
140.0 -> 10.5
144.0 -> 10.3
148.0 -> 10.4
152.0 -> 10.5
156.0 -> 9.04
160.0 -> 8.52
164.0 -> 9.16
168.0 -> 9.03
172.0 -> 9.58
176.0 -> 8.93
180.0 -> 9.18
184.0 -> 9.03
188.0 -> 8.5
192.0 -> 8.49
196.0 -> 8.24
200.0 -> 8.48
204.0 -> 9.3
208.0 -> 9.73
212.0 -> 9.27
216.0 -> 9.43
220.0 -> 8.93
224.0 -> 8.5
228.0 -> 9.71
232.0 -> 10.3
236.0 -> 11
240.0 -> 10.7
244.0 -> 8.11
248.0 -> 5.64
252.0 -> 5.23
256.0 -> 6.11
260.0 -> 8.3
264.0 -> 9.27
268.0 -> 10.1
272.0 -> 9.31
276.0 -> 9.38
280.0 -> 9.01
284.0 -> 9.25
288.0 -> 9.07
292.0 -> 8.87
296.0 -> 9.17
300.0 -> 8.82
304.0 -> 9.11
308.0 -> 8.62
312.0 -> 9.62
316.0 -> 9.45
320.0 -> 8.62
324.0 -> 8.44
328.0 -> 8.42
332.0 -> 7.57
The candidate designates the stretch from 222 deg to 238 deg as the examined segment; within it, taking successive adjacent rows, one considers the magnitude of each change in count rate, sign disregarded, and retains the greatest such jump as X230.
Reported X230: 1.2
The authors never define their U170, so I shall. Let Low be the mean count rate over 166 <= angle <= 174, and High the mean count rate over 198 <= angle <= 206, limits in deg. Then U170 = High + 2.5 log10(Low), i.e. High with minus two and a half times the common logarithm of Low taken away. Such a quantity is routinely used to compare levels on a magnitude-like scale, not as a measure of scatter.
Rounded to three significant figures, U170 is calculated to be 11.3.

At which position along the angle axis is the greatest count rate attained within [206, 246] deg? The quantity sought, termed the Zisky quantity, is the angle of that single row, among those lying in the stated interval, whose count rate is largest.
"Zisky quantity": 236.0 deg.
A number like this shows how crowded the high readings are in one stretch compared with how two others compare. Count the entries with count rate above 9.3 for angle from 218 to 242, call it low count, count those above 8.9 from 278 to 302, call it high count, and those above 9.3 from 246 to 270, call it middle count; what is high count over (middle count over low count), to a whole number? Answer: 16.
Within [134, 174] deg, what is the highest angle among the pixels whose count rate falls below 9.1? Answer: 168.0 deg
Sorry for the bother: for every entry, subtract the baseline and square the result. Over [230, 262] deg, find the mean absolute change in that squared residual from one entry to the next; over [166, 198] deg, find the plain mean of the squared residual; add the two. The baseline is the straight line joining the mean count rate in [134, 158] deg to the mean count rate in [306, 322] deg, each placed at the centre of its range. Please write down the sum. 6.6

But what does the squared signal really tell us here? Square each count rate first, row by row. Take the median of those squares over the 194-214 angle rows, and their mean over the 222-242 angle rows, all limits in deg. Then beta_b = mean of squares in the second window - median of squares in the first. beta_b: 16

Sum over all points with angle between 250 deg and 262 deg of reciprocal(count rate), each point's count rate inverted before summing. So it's 0.48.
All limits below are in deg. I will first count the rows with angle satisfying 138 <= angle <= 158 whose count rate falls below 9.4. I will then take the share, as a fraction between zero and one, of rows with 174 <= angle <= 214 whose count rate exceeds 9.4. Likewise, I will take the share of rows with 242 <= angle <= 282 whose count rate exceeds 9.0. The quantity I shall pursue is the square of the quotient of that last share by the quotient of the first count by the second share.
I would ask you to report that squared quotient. 0.0025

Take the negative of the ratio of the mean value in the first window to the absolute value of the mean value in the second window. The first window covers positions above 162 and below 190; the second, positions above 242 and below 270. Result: -1.20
